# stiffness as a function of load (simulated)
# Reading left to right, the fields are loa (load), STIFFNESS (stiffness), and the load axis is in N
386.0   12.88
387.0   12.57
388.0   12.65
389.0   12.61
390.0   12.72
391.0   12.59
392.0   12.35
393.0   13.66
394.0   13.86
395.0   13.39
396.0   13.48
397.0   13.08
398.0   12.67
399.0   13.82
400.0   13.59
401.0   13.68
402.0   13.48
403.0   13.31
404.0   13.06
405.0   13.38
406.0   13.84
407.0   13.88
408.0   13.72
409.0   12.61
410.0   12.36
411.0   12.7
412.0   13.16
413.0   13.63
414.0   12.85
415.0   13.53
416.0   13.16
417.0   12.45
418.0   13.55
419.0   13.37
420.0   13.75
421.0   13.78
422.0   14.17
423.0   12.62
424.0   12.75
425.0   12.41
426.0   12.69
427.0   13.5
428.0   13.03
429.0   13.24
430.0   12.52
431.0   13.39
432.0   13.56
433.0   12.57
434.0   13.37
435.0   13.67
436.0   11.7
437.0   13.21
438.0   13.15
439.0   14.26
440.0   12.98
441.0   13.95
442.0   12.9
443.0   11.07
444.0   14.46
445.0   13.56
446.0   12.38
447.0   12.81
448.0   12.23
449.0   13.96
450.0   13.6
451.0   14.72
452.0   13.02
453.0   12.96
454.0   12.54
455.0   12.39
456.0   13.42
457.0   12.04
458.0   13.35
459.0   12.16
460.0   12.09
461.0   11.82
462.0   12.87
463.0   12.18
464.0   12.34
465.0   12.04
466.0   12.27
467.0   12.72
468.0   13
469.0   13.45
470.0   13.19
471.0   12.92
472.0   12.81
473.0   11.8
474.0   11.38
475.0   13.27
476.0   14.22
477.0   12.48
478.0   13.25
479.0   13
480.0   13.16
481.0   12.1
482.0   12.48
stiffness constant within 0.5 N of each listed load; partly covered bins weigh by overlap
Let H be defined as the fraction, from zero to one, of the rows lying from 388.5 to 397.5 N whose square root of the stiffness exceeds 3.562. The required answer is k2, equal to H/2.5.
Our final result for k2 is 0.27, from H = 0.67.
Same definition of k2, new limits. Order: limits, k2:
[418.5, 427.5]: 0.31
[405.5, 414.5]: 0.31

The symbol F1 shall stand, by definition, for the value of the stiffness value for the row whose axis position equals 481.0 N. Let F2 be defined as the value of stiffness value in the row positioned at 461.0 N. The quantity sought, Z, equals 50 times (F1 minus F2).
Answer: 14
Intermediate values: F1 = 12.1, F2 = 11.82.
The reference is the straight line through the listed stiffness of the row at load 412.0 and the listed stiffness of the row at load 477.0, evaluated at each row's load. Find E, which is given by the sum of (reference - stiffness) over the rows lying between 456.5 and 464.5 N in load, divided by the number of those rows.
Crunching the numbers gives 0.30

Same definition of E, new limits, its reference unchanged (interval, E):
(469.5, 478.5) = -0.30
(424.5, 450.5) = -0.19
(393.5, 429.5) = -0.10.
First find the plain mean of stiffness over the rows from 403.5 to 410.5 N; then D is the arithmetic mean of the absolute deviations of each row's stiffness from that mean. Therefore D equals 0.50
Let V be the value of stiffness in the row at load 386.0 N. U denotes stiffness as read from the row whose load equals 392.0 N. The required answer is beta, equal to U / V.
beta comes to 0.96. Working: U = 12.35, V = 12.88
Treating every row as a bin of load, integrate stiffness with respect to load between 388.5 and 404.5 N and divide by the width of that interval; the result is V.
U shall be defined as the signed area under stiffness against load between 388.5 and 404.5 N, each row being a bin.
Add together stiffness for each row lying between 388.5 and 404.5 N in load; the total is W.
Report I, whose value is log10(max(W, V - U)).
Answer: 2.33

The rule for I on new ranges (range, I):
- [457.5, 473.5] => 2.30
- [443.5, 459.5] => 2.32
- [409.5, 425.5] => 2.32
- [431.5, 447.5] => 2.32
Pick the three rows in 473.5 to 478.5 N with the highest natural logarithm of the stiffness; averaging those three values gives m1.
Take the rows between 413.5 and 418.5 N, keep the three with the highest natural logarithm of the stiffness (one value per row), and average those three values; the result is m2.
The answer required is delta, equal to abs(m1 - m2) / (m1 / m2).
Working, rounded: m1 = 2.608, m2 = 2.60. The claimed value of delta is 0.012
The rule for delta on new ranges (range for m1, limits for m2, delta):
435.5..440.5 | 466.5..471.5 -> 0.024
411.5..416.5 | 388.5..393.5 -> 0.034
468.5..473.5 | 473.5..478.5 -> 0.029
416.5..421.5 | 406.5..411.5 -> 0.020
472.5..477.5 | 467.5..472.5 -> 0.007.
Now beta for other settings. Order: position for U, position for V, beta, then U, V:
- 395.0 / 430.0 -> 1.07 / 13.39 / 12.52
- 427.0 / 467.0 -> 1.06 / 13.5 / 12.72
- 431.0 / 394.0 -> 0.97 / 13.39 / 13.86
